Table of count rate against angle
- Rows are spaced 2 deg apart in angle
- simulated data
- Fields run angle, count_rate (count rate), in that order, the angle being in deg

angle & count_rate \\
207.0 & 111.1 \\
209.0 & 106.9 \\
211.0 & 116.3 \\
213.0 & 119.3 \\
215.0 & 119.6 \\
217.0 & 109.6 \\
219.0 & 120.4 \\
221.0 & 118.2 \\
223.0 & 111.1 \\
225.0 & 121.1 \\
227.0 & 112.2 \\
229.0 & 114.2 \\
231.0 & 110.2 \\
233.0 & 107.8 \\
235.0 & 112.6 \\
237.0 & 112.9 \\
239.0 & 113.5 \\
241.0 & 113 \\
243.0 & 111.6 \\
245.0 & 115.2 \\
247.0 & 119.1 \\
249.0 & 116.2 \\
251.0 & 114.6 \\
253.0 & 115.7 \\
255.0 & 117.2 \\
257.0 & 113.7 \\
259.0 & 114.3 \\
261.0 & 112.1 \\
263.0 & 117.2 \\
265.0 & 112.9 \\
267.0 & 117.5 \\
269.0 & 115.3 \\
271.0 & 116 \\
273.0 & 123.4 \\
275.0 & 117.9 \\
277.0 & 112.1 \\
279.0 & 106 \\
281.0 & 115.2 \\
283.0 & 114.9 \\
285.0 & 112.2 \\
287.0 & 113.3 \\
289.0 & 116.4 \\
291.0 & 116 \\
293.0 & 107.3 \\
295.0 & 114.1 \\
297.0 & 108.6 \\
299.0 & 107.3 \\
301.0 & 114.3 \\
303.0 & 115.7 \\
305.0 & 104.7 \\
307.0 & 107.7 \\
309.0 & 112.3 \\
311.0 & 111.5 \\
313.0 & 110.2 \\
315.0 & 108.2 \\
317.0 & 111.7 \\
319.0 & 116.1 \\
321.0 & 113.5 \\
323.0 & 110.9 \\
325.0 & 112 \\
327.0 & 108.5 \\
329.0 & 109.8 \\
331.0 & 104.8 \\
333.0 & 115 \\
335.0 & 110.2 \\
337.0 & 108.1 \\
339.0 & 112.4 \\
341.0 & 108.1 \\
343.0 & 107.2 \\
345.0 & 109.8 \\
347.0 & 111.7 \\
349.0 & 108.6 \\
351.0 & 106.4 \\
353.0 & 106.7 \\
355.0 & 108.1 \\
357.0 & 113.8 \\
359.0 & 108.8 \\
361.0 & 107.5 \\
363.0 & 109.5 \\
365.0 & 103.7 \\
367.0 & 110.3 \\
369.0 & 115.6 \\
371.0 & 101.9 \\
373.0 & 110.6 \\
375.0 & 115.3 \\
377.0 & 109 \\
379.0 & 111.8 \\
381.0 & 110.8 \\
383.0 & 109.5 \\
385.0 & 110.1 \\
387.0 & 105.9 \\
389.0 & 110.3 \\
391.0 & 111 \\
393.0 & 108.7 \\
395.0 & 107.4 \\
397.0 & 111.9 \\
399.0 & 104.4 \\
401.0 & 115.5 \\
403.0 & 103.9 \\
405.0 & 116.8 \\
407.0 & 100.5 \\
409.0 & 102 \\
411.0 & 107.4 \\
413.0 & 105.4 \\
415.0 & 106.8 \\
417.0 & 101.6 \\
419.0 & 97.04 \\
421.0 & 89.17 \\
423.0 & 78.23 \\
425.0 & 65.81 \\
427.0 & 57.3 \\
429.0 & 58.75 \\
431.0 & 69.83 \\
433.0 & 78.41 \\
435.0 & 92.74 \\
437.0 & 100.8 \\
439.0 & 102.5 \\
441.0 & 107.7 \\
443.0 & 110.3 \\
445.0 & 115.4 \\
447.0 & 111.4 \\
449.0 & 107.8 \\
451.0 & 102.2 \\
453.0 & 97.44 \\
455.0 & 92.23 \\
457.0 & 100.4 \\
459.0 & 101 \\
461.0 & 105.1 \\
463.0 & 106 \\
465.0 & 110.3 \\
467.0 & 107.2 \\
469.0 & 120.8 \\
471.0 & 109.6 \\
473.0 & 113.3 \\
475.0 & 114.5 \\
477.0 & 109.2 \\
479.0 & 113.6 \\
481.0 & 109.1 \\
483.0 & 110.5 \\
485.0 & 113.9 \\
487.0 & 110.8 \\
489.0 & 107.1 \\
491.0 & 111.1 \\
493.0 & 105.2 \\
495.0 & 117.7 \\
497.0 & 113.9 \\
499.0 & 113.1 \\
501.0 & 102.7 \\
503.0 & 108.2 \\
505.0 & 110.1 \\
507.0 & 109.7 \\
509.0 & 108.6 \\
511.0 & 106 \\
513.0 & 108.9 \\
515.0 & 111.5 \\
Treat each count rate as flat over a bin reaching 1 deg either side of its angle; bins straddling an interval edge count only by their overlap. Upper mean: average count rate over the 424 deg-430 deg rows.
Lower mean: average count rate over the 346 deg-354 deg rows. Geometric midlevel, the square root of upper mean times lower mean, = 81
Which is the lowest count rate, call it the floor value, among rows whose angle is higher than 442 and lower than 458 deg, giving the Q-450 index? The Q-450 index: 92.23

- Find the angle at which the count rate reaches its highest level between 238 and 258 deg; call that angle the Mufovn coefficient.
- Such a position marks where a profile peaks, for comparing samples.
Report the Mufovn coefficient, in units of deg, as 247.0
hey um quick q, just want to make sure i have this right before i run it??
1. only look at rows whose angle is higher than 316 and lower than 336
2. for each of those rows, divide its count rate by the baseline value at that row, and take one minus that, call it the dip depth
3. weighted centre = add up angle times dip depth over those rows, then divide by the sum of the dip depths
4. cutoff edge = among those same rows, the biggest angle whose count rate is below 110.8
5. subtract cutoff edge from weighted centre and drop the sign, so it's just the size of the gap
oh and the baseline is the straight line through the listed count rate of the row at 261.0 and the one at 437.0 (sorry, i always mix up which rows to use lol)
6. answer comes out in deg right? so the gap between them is 10.5 deg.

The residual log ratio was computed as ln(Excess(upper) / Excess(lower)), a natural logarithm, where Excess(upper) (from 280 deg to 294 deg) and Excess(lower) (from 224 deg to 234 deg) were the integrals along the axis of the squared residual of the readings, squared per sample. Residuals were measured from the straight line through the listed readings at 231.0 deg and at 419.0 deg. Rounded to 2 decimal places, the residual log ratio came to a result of 1.18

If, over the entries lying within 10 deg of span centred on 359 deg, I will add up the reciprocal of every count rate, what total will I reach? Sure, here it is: 0.0457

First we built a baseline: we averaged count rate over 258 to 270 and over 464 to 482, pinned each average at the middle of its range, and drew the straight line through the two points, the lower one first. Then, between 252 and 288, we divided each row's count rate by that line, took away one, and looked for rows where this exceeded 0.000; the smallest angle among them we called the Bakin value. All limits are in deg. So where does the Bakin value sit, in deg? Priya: 253.0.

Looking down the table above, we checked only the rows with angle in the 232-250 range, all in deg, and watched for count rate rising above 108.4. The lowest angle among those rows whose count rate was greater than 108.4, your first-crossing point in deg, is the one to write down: 235.0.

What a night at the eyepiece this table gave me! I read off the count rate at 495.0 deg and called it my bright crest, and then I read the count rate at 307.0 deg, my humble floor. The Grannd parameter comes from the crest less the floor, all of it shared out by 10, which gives 1.0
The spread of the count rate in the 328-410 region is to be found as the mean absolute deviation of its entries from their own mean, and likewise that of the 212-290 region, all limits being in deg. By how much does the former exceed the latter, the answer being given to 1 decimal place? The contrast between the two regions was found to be 0.1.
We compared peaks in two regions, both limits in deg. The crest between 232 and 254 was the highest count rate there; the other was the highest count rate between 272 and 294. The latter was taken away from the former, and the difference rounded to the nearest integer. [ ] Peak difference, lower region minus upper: -4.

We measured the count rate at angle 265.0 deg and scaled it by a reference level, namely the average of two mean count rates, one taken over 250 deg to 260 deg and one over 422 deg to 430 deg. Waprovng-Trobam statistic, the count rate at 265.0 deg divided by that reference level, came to 1.25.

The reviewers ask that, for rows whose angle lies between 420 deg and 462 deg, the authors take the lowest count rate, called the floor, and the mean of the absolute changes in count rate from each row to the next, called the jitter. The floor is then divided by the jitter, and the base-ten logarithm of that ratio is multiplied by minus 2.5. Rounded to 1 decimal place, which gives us -2.4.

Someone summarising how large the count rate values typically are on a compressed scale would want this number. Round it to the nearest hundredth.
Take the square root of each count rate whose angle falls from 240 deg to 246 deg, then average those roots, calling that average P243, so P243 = 10.64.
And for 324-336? 10.49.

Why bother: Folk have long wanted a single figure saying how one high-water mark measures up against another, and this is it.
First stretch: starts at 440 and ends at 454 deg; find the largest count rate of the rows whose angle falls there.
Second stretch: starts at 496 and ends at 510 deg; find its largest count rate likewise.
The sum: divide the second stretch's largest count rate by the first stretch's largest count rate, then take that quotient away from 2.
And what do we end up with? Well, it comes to 1.01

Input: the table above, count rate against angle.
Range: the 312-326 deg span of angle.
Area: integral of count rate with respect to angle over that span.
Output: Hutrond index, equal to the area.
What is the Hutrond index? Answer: 1565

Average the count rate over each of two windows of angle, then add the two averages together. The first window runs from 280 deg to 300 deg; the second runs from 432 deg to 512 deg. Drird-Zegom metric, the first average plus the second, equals 220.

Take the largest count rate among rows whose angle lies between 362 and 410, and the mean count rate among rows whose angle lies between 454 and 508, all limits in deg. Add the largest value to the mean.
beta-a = 226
